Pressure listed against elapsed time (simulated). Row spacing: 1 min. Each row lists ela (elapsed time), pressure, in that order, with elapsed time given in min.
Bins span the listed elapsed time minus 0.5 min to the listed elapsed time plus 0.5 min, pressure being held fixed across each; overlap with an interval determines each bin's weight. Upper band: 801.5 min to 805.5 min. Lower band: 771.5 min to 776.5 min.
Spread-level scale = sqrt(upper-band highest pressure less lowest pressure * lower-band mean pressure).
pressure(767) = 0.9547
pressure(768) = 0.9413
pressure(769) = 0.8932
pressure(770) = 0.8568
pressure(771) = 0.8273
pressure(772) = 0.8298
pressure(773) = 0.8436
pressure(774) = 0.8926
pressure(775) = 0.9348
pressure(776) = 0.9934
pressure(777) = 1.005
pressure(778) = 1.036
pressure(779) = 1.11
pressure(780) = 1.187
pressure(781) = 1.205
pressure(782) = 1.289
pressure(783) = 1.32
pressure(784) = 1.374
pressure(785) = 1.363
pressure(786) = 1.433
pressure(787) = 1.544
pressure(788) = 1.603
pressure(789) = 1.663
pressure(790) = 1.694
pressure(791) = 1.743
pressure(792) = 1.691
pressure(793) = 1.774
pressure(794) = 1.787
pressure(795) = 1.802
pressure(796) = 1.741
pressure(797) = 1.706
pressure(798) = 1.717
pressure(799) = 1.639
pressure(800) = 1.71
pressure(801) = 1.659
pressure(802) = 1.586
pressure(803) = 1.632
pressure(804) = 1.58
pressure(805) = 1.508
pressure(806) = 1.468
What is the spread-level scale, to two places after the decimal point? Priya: 0.33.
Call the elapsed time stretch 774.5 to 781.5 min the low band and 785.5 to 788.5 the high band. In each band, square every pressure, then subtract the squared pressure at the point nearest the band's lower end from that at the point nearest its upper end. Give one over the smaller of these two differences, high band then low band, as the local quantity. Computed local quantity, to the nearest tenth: 1.9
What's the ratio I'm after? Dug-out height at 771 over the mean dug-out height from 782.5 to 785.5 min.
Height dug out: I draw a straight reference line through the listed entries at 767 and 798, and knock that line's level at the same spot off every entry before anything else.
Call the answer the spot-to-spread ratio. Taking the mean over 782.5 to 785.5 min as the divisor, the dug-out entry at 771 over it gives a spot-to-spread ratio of 11.1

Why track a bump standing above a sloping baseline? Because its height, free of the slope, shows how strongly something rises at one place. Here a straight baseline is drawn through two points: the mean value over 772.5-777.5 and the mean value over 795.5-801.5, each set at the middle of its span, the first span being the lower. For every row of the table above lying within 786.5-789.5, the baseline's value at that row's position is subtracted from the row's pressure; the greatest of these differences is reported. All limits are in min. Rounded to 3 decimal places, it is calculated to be 0.275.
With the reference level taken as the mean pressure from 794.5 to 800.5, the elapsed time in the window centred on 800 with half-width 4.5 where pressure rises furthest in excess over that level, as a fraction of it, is 796 min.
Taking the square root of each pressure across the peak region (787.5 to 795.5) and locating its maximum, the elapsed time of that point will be 795 min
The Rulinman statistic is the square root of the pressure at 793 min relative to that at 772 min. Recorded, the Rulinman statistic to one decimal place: 1.5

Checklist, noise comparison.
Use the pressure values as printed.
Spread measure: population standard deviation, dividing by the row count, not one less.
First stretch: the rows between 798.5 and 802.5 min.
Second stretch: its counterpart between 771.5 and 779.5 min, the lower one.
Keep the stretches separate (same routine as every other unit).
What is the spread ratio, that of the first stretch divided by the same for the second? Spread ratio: 0.49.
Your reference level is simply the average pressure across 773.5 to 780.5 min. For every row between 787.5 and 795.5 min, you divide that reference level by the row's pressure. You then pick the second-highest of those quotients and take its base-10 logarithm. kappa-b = -0.2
